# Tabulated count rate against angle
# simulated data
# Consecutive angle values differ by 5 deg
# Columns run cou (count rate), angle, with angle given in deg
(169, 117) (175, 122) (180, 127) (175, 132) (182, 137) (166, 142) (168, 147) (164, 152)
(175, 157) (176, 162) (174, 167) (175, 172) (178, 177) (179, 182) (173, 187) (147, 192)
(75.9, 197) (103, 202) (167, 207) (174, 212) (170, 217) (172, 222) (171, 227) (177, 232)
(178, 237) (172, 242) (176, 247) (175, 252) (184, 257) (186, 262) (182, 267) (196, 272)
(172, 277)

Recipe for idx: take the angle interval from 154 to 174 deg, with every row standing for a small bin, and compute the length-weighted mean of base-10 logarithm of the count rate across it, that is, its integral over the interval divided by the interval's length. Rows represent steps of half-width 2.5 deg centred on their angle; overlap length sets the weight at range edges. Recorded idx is 2.24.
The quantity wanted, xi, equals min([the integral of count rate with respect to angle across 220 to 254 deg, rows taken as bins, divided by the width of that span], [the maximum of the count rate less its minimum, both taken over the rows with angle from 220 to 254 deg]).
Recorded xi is 7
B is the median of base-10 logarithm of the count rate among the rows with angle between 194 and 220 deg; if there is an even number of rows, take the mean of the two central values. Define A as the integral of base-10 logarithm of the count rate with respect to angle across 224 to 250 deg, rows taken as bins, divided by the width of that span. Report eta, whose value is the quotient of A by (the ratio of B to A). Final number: 2.26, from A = 2.242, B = 2.22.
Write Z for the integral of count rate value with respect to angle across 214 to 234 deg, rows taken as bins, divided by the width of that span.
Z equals 172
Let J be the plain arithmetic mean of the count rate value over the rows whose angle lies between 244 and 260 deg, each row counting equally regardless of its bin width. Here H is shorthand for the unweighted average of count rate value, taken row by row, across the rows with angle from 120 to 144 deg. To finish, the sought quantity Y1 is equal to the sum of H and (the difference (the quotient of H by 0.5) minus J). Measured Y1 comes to 348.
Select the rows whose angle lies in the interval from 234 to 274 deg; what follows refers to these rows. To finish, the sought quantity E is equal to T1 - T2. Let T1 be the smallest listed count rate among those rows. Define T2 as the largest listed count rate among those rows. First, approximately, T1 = 172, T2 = 196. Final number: -24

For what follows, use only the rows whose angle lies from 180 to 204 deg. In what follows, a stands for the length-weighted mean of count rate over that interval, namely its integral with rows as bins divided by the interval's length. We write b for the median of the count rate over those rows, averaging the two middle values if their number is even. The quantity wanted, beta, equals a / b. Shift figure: 0.92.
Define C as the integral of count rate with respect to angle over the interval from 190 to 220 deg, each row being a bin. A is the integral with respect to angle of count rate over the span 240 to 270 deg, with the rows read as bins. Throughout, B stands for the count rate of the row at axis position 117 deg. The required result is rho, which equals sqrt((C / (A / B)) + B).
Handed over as 17.3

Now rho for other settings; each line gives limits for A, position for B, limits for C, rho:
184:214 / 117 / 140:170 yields 19.4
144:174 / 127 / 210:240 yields 19.0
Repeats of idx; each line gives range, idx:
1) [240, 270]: 2.25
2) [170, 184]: 2.25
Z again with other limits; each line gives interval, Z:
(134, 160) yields 171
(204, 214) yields 167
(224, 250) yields 175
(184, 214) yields 140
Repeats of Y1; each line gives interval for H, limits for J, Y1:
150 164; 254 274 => 328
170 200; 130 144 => 290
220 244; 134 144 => 348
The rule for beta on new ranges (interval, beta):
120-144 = 1.00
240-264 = 1.01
